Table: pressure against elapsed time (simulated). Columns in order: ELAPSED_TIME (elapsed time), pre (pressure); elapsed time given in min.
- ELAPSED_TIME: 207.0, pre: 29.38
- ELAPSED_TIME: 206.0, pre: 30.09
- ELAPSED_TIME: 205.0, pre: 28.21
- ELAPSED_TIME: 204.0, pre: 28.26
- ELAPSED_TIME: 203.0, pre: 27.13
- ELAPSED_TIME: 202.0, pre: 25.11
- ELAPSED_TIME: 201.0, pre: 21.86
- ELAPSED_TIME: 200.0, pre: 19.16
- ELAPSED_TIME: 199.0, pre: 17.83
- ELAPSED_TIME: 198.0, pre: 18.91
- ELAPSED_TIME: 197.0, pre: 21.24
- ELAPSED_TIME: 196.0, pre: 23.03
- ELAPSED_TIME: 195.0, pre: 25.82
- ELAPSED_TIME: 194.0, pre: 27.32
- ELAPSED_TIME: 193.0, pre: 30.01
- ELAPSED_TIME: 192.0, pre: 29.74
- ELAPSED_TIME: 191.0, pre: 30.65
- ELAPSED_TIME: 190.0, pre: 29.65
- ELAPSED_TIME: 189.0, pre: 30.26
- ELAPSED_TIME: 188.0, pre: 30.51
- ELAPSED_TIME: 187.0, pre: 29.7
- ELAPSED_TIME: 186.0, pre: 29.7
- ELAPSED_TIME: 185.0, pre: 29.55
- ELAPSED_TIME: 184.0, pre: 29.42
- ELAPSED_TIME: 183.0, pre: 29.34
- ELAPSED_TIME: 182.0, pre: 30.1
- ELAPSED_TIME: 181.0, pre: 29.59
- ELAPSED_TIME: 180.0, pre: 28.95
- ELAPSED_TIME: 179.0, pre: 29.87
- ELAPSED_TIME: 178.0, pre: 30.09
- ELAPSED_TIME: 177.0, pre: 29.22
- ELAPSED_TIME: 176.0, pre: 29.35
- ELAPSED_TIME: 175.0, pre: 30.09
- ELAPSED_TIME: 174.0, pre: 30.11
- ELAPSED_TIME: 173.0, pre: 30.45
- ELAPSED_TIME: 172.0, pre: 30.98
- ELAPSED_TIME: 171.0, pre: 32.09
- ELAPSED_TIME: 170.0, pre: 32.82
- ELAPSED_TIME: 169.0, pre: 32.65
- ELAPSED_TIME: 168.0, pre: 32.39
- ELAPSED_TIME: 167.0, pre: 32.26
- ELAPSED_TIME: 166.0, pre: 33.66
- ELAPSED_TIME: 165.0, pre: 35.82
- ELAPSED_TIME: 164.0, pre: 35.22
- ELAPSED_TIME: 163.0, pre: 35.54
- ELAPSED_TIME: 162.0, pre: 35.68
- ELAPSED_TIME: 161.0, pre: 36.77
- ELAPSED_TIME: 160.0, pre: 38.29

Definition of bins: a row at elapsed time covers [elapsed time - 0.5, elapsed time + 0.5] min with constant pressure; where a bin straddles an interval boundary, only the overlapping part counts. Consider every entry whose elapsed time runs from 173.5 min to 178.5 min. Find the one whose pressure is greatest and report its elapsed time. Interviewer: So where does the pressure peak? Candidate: 174.0 min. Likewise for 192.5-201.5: 193.0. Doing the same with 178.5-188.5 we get 188.0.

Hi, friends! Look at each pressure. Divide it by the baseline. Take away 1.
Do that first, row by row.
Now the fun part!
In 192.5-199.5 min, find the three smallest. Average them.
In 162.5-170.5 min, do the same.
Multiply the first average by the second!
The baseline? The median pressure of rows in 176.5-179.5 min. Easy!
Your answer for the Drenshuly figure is -0.030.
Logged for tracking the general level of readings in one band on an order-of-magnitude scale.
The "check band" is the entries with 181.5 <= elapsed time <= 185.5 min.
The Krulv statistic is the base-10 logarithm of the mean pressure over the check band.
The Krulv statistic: 1.47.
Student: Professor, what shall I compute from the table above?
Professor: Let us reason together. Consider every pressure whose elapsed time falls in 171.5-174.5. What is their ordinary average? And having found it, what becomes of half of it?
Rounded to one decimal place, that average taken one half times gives 15.3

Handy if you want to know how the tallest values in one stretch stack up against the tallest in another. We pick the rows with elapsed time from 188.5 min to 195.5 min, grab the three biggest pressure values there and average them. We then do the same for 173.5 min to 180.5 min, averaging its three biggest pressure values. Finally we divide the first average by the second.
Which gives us 1.01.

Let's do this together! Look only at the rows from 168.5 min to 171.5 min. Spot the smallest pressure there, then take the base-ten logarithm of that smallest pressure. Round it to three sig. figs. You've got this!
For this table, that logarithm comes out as 1.51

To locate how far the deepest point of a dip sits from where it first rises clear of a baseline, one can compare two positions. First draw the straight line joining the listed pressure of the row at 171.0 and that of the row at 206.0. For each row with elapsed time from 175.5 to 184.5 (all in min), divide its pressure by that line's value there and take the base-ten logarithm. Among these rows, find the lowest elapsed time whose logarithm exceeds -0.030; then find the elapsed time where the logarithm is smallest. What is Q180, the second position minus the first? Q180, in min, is 2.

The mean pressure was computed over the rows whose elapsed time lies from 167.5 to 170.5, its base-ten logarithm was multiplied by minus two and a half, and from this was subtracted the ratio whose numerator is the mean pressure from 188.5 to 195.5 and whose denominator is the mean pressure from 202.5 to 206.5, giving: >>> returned -4.81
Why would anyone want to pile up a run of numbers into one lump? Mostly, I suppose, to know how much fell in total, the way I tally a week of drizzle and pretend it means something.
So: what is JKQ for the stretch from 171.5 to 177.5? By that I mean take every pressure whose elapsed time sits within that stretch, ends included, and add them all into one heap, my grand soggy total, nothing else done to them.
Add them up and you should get 180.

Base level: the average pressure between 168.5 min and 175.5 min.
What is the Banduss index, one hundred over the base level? 3.19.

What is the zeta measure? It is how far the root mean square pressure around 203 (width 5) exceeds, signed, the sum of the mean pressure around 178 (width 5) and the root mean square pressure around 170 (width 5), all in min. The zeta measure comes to -35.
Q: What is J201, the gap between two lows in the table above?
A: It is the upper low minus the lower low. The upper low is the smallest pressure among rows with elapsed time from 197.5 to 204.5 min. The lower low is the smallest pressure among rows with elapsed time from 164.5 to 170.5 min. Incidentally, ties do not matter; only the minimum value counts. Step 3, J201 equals -14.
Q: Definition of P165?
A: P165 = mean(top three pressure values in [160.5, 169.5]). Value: 36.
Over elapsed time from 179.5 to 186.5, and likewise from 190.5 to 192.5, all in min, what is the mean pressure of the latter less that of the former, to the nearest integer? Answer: 1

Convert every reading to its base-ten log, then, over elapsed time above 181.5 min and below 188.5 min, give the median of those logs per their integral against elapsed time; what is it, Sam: 0.143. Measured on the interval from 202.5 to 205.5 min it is 0.335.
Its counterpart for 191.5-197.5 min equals 0.168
